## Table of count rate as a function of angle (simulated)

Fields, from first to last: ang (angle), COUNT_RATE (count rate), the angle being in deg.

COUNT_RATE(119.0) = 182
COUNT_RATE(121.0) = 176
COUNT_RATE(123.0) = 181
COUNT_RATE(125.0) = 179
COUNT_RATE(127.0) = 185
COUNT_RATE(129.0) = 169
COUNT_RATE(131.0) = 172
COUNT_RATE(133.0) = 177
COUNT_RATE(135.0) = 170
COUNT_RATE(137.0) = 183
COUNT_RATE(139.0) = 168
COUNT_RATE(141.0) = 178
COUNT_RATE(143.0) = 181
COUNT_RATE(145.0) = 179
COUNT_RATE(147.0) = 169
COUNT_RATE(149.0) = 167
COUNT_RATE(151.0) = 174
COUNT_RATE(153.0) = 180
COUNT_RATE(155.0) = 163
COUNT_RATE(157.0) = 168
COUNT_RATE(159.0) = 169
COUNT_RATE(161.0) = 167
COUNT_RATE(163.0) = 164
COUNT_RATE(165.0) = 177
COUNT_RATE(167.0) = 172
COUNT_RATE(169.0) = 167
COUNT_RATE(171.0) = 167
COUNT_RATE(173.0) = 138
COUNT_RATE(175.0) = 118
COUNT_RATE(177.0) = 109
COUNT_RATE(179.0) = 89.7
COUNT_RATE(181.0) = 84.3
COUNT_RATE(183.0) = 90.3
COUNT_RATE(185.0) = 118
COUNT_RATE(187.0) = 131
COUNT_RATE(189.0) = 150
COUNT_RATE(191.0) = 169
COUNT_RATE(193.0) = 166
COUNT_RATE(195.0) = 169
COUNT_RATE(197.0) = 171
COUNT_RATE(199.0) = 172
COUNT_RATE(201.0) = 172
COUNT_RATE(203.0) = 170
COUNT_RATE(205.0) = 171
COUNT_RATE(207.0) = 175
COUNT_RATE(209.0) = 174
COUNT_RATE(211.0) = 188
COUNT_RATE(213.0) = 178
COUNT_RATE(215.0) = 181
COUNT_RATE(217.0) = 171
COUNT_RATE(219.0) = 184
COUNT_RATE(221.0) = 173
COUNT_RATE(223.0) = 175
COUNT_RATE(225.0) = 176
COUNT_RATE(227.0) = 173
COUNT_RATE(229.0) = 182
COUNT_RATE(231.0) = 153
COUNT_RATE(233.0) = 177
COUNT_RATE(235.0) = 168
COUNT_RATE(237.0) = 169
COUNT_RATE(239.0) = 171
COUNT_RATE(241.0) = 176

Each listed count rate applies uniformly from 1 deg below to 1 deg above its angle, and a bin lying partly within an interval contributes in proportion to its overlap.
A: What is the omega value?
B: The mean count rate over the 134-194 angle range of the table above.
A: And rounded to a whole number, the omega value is 154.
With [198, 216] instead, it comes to 176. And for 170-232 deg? 156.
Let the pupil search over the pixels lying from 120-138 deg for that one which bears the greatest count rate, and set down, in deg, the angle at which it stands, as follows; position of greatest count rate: 127.0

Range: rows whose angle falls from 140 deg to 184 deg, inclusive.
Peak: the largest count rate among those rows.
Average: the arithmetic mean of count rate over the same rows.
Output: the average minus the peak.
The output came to -27.8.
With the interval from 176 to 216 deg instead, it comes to -36.6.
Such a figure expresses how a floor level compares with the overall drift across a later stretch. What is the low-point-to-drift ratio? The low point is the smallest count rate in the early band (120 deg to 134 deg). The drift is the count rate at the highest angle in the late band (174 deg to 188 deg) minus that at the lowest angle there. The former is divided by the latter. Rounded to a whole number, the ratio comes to 13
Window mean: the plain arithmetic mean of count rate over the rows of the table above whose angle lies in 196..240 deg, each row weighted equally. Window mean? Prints 174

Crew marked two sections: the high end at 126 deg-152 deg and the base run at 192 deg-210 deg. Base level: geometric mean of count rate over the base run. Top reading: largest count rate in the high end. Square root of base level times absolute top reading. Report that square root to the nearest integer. 178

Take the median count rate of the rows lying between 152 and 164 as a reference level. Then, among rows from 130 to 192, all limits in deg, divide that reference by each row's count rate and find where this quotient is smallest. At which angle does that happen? 137.0 deg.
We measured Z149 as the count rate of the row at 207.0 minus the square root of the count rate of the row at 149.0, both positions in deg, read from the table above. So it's 162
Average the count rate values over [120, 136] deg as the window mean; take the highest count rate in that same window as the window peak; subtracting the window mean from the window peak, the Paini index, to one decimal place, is 8.9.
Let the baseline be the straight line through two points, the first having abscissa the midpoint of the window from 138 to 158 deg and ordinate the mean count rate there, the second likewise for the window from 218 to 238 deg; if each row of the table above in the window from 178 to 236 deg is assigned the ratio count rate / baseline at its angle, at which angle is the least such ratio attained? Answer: 181.0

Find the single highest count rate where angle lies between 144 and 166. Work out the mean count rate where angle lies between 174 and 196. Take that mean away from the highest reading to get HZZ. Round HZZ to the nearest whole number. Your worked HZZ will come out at 53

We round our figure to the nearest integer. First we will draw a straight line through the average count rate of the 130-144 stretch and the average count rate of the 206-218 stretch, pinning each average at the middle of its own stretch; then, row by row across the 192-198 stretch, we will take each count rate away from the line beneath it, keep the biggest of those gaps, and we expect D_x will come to 11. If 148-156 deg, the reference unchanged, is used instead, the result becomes 13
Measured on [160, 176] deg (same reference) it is 59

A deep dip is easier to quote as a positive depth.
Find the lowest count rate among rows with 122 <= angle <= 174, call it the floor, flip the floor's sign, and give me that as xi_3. -138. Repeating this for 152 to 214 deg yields -84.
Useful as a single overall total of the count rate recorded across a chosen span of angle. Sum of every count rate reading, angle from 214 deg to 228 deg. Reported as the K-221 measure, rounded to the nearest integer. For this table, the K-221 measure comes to 1233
